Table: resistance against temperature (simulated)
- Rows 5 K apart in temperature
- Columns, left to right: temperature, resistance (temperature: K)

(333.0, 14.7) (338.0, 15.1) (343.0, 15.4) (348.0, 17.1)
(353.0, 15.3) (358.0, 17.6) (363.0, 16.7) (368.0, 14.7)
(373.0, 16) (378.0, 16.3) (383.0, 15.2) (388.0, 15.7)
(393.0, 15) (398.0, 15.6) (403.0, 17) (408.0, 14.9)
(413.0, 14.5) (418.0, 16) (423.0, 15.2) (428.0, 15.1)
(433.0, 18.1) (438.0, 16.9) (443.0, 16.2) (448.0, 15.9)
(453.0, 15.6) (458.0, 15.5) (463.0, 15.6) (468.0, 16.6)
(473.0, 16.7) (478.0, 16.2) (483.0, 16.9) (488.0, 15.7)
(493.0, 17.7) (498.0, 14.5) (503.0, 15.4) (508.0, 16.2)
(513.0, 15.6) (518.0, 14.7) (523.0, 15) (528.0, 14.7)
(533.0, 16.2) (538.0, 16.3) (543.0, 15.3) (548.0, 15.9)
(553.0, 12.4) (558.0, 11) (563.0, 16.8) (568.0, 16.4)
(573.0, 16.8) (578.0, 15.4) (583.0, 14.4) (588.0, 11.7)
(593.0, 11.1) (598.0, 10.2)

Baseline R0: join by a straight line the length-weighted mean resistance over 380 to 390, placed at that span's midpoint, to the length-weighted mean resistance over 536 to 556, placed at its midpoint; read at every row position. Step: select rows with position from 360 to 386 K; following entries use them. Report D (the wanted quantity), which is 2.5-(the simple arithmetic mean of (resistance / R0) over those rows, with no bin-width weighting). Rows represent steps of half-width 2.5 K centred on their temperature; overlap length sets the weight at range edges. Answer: 1.48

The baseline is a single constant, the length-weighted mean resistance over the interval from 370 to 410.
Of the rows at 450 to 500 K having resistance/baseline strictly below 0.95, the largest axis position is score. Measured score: 498.0 K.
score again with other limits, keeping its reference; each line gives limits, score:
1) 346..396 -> 368.0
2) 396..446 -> 413.0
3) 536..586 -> 583.0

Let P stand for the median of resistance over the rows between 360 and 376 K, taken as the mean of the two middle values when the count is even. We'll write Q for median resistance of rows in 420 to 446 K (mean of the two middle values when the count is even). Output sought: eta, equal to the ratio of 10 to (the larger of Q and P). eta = 0.617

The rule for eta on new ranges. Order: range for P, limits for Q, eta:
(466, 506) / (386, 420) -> 0.610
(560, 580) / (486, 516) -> 0.602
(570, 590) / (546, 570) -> 0.629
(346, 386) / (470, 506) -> 0.617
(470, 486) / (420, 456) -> 0.599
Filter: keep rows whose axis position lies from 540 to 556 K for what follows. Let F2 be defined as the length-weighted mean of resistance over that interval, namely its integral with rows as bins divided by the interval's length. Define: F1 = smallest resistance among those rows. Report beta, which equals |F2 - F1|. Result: 2.1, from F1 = 12.4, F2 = 14.5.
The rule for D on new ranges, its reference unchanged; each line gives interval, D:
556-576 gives 1.47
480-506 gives 1.43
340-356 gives 1.48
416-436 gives 1.45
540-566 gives 1.54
